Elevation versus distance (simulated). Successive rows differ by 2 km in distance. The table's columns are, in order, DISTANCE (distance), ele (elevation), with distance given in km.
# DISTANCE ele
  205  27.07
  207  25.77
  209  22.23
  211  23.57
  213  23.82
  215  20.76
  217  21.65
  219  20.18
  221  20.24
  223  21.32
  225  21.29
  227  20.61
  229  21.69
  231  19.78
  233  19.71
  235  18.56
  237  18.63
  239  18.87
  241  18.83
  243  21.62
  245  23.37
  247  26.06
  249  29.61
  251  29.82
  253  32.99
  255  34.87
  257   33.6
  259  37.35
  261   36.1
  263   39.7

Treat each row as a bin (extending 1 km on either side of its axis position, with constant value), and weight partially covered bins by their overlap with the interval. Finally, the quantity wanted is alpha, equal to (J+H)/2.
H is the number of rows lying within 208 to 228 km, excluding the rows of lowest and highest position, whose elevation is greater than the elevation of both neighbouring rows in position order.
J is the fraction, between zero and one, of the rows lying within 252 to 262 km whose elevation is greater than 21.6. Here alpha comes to 2.00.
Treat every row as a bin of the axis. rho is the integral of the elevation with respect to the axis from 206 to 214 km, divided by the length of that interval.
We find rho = 23.8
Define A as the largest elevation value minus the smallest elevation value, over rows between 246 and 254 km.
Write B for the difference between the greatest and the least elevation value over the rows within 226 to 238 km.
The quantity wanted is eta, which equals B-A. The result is -4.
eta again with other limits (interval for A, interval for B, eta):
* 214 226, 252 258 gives 0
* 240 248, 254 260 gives -3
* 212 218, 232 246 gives 2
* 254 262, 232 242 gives -3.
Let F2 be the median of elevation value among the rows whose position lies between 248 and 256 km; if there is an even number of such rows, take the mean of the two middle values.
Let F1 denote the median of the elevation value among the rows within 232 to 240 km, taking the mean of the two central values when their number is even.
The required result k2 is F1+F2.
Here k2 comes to 50.2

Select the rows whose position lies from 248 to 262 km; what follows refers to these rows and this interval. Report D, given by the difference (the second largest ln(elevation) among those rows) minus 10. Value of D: -6.41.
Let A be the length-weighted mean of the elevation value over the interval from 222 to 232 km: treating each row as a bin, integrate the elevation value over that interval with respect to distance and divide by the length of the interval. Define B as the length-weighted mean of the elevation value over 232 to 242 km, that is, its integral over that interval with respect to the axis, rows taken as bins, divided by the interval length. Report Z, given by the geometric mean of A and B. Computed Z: 19.9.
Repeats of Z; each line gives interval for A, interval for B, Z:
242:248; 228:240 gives 21.5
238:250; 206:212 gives 23.5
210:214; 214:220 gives 22.2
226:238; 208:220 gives 20.9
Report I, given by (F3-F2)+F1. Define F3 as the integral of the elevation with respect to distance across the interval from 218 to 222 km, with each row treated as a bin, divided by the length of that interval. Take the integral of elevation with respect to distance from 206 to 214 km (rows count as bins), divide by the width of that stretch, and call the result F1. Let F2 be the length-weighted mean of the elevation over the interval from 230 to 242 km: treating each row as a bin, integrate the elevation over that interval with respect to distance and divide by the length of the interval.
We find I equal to 25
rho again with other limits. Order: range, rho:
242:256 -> 28.3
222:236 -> 20.4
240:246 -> 21.3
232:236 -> 19.1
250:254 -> 31.4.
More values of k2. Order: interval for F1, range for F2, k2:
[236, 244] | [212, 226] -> 40.1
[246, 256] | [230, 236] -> 49.5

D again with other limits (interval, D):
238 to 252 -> -6.61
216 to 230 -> -6.92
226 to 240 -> -6.97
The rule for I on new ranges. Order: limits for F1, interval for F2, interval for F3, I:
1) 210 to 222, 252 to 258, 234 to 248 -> 9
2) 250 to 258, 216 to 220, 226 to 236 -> 32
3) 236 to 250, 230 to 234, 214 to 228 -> 24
